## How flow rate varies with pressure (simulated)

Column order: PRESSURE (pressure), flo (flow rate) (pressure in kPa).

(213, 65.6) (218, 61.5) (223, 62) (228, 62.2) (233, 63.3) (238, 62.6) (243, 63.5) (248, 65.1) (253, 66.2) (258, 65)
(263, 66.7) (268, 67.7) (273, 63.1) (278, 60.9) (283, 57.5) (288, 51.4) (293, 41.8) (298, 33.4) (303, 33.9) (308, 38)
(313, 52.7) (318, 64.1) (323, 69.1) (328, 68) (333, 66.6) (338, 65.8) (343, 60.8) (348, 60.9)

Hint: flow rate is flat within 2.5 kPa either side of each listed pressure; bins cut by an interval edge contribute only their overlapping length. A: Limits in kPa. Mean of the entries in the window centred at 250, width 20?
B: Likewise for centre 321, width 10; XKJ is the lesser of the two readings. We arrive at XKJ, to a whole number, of 65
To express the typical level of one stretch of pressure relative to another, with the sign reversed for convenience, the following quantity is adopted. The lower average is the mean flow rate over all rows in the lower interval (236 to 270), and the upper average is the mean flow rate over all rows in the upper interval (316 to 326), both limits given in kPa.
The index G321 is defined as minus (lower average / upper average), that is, -0.98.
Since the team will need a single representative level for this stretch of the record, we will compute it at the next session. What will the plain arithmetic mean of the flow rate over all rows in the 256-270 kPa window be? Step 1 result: 66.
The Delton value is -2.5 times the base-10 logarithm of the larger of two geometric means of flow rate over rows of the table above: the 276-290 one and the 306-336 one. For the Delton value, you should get -4.42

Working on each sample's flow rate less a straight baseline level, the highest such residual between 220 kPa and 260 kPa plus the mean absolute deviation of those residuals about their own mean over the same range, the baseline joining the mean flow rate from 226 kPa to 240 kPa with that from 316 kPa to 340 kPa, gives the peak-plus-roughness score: 3.5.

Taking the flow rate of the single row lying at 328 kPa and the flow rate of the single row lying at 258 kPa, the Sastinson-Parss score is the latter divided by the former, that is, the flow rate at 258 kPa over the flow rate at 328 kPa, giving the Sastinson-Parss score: 0.956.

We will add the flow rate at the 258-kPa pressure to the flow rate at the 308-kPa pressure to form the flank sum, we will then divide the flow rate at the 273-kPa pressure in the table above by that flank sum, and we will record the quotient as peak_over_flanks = 0.61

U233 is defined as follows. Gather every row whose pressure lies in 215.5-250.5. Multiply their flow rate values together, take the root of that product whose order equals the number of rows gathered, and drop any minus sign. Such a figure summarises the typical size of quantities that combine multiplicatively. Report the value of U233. 63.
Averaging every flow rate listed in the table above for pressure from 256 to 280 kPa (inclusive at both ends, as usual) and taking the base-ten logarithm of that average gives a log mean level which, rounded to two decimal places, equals 1.81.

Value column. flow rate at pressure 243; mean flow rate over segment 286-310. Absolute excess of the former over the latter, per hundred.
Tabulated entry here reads 0.24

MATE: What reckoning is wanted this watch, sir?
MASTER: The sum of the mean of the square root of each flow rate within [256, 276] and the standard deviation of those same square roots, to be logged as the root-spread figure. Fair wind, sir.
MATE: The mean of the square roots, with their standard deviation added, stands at 8.2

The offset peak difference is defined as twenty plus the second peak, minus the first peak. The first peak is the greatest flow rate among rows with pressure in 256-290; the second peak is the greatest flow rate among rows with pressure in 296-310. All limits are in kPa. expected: -10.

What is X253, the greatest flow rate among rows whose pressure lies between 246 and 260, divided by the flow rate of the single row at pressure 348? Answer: 1.09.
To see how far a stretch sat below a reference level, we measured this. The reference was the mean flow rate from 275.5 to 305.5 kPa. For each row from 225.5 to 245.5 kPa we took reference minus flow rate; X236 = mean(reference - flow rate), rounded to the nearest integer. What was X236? -16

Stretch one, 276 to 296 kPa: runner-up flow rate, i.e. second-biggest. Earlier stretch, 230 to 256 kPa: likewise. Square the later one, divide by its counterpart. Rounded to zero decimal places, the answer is 51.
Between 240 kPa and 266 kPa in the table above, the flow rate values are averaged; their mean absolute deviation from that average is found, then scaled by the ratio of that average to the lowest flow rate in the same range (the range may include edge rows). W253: 0.9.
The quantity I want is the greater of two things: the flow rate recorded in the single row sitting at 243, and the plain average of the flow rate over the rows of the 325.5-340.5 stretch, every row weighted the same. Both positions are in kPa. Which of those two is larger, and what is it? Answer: 66.8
